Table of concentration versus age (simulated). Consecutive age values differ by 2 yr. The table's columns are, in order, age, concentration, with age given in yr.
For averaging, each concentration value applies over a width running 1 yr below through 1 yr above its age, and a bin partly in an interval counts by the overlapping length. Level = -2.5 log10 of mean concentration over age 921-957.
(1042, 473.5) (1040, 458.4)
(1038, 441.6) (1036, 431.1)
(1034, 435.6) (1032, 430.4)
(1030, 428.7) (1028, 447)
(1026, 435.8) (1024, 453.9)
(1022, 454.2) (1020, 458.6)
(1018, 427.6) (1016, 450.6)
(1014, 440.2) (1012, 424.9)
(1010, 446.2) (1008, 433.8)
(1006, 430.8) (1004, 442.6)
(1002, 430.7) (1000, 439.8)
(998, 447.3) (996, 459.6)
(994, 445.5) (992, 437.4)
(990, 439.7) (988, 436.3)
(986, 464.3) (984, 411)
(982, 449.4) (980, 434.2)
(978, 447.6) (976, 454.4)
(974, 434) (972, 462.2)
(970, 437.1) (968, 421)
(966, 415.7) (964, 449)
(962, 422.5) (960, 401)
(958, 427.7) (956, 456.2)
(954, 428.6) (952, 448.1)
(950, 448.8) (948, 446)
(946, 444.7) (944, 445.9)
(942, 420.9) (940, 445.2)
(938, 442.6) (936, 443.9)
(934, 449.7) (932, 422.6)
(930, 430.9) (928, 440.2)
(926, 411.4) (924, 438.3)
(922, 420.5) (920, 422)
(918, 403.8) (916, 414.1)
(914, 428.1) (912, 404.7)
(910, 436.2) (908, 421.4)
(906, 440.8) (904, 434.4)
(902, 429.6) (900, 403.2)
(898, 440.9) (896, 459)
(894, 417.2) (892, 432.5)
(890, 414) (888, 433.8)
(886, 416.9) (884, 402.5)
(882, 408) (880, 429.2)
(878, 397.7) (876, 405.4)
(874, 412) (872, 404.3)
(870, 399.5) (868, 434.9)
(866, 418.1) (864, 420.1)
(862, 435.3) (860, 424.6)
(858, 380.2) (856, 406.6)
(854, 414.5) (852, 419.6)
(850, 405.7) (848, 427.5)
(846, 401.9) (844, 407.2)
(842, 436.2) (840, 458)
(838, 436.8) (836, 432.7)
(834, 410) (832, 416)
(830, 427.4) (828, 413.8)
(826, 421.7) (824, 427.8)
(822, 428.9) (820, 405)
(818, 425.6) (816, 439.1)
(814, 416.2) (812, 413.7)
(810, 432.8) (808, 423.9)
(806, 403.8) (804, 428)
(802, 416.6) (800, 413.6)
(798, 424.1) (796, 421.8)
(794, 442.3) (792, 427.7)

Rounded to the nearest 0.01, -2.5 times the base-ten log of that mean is -6.60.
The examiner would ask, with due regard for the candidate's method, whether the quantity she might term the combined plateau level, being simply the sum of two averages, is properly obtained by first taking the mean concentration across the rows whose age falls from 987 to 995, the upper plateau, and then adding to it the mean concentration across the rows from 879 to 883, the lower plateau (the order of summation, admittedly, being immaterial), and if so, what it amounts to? 858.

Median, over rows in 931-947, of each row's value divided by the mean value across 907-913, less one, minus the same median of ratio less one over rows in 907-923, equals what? 0.055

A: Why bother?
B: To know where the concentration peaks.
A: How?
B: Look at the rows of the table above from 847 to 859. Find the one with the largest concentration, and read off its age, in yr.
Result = 848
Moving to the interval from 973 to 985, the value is 976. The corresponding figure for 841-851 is 842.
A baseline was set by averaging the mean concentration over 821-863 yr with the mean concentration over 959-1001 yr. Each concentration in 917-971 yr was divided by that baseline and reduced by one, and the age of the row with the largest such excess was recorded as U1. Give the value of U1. 956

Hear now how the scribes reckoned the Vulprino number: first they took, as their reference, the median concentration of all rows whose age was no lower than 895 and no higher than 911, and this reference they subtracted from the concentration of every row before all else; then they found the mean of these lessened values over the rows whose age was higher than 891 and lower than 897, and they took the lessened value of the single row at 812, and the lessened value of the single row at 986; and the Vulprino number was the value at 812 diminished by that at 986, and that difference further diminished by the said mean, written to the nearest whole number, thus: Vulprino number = -52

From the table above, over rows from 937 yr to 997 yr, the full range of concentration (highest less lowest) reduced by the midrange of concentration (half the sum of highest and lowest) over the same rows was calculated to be -369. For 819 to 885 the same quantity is -341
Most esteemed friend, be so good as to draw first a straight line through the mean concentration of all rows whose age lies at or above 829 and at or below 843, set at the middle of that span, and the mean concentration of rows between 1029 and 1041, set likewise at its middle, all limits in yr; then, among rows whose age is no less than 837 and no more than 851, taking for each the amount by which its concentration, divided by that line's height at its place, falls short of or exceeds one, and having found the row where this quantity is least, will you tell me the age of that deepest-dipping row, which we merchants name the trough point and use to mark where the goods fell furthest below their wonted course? 846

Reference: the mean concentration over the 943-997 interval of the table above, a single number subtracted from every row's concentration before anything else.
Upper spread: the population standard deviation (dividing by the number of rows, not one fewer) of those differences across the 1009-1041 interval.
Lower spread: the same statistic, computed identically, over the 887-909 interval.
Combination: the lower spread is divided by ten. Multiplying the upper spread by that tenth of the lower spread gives 16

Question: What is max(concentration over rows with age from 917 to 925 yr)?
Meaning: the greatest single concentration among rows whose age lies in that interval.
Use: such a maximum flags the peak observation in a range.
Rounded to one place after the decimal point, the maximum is 438.3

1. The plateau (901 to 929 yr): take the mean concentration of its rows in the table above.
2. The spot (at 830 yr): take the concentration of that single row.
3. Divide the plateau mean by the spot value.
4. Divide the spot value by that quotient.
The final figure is 430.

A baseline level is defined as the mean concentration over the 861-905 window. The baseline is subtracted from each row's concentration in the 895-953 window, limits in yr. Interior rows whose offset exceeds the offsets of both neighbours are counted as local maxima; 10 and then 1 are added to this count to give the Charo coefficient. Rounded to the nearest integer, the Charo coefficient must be 21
